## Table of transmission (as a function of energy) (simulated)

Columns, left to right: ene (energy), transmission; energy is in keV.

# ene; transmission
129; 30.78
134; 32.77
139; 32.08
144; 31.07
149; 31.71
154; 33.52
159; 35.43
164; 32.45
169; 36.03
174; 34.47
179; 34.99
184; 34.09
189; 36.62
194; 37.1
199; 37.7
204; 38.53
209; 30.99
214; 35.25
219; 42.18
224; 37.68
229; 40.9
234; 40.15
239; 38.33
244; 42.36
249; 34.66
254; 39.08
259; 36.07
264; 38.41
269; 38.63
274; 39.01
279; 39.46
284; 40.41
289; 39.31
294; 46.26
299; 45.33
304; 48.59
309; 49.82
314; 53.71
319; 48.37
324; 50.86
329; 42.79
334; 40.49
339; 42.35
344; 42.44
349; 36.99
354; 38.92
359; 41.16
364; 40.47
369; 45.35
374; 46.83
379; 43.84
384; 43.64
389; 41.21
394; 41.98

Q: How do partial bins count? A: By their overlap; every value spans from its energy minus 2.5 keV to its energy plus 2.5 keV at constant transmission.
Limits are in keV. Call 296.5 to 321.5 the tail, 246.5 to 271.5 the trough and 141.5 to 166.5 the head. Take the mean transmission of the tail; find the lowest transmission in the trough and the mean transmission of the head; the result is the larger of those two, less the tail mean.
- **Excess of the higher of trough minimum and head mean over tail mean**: -15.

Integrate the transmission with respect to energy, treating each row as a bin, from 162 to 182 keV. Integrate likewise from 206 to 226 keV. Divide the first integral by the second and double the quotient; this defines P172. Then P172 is 1.89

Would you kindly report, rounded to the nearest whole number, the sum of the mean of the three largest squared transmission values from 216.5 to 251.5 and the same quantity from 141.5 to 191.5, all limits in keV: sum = 3047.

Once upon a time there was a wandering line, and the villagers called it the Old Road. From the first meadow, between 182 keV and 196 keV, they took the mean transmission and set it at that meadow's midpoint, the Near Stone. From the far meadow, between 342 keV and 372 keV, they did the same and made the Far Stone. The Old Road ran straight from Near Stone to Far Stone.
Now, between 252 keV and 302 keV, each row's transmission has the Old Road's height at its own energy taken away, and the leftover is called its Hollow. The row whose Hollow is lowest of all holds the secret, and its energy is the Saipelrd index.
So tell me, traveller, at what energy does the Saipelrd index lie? 259 keV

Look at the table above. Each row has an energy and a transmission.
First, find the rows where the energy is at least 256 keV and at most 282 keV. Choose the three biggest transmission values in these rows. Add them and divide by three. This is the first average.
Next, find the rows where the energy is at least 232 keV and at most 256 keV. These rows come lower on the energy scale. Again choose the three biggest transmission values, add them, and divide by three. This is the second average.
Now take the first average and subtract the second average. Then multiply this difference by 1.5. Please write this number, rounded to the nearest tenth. -2.2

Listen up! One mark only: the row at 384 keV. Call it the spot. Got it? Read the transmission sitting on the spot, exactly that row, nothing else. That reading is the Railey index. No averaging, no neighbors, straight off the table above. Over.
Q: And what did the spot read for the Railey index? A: 43.64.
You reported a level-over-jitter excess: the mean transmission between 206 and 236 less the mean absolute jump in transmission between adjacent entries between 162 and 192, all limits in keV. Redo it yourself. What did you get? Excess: 36.0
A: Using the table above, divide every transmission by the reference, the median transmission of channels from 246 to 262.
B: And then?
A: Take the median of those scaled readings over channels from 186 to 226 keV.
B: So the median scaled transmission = 1.04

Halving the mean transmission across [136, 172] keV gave 16.6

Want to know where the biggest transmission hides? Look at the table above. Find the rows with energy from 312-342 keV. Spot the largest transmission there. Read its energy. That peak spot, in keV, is 314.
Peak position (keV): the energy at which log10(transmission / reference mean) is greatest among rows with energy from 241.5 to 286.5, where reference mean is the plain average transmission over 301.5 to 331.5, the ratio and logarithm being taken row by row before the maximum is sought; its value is 244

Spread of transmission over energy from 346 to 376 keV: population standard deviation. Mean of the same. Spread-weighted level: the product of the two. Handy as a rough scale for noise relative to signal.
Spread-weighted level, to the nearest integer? 143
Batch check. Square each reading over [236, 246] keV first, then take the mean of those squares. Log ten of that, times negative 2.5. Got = -8.03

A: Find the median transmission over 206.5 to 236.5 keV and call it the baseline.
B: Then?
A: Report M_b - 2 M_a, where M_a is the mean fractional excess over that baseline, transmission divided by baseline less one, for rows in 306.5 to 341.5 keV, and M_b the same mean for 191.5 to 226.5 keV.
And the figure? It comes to -0.46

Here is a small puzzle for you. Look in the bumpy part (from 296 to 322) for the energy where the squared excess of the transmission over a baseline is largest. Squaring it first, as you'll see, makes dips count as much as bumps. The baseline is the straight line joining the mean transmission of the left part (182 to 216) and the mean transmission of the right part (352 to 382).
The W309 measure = 314 keV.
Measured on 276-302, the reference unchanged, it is 294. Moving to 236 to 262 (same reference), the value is 244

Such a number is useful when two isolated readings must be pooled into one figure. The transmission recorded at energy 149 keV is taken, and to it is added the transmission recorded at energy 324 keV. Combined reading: 83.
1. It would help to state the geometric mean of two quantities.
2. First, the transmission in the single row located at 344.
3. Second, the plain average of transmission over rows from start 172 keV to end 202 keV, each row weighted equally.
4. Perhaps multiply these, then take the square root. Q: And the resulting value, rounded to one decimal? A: 39.0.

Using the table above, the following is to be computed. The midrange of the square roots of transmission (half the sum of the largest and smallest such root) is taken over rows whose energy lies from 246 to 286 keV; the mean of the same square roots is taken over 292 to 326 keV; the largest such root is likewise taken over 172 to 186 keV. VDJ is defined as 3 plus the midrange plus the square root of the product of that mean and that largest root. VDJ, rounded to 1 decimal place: 15.6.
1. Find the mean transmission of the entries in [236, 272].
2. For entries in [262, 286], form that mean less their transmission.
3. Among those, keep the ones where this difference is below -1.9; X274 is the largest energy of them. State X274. 284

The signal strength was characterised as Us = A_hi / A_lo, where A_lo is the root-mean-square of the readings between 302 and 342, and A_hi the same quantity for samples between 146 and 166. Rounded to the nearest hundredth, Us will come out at 0.70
